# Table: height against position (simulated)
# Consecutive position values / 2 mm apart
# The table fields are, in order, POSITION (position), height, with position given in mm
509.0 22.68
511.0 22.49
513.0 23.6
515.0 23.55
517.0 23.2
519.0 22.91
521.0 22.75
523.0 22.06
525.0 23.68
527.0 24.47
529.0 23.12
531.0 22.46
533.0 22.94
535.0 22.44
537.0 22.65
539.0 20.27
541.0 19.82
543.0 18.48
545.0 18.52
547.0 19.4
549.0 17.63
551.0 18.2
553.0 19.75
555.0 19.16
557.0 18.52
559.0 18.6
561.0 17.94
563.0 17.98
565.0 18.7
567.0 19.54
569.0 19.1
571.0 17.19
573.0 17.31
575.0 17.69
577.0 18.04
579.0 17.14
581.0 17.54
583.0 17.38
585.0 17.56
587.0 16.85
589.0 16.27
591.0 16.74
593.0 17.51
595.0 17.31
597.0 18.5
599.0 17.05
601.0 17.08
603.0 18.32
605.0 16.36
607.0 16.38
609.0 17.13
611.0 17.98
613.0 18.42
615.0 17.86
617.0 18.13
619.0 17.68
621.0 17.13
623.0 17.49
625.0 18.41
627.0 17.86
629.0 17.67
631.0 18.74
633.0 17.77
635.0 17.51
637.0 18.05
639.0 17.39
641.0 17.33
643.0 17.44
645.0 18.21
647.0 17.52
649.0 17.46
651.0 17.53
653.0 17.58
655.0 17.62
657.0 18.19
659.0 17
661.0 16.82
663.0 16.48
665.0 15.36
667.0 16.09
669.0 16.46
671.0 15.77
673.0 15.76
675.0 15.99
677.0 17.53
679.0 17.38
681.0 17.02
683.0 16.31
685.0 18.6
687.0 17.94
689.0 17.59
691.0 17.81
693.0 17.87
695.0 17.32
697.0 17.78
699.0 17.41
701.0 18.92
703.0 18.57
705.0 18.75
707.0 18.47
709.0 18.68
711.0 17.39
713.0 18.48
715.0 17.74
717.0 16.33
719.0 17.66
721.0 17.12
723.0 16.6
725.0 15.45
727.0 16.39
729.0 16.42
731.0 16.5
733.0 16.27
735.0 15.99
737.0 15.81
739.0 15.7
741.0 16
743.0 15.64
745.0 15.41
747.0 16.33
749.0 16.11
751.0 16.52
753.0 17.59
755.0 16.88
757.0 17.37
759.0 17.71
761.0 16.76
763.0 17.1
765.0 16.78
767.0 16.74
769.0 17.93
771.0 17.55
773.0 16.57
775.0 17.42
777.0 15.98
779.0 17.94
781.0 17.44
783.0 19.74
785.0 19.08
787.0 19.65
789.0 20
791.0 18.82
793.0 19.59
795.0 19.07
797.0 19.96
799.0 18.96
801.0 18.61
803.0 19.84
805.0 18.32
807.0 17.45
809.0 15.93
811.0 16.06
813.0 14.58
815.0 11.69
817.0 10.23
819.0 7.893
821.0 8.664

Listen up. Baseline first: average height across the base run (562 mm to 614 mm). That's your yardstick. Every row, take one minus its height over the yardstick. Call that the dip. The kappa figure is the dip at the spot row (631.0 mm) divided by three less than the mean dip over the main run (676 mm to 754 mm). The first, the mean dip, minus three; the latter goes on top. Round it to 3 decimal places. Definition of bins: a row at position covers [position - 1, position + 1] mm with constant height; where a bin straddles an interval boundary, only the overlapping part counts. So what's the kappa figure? 0.022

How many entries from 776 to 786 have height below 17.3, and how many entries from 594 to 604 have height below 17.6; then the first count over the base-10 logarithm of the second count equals 2.1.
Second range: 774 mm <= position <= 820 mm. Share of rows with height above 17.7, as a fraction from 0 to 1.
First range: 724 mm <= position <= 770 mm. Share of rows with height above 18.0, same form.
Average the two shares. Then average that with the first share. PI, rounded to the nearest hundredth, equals 0.14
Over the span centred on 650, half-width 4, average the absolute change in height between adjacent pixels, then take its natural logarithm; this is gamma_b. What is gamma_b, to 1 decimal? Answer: -2.8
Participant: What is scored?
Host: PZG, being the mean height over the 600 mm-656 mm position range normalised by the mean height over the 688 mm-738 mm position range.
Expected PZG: 1.02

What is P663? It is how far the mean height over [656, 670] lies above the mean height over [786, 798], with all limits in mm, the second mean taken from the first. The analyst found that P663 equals -2.9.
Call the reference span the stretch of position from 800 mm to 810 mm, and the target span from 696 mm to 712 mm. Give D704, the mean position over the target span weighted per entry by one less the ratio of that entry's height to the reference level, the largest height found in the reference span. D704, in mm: 703.8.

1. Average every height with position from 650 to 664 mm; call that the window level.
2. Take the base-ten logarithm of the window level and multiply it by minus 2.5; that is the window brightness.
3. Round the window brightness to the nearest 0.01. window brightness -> -3.10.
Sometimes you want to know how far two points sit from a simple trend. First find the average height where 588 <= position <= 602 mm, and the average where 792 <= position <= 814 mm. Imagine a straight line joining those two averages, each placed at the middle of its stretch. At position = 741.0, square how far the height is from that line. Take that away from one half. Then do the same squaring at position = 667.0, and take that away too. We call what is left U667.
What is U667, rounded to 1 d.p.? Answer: -4.7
